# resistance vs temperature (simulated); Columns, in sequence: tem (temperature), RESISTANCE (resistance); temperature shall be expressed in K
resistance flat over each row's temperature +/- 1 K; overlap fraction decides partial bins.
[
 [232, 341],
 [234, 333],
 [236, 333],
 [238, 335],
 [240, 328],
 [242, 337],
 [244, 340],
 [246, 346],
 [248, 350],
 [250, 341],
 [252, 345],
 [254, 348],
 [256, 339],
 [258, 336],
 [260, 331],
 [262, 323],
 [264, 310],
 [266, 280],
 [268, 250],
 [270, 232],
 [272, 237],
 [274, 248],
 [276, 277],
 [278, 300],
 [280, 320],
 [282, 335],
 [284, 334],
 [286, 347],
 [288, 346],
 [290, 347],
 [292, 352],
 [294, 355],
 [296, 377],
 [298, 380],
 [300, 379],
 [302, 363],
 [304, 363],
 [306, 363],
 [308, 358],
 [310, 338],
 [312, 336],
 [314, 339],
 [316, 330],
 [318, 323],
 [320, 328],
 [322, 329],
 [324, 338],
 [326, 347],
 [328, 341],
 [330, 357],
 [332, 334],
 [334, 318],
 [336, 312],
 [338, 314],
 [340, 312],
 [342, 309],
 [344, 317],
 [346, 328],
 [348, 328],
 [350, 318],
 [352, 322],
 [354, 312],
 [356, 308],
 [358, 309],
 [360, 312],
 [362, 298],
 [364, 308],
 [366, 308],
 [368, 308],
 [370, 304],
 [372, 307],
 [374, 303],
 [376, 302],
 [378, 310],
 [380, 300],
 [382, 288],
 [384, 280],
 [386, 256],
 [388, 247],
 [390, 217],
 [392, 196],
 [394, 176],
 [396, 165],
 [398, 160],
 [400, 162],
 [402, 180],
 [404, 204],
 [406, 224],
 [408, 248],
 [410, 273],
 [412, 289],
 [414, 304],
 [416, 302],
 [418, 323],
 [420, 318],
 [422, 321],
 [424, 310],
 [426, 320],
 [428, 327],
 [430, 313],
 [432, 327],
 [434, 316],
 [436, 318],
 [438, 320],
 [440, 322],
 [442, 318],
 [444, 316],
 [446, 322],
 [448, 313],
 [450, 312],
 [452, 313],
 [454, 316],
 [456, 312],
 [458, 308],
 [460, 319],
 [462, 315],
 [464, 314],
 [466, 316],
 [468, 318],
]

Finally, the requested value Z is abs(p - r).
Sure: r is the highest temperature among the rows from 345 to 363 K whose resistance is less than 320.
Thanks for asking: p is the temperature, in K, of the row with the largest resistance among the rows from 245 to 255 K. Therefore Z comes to 114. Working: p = 248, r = 362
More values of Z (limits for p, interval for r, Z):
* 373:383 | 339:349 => 34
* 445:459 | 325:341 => 106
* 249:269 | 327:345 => 90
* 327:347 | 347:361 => 30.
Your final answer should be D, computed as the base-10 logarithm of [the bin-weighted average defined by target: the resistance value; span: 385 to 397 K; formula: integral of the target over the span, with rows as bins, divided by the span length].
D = 2.32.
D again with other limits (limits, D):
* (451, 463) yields 2.50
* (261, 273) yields 2.43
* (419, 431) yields 2.50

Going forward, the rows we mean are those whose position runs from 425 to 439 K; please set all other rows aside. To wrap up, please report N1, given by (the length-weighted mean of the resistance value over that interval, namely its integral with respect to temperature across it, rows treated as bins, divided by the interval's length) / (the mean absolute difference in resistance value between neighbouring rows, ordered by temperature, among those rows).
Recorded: 38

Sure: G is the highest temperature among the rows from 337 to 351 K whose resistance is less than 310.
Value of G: 342 K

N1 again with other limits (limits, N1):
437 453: 89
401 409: 9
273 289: 22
